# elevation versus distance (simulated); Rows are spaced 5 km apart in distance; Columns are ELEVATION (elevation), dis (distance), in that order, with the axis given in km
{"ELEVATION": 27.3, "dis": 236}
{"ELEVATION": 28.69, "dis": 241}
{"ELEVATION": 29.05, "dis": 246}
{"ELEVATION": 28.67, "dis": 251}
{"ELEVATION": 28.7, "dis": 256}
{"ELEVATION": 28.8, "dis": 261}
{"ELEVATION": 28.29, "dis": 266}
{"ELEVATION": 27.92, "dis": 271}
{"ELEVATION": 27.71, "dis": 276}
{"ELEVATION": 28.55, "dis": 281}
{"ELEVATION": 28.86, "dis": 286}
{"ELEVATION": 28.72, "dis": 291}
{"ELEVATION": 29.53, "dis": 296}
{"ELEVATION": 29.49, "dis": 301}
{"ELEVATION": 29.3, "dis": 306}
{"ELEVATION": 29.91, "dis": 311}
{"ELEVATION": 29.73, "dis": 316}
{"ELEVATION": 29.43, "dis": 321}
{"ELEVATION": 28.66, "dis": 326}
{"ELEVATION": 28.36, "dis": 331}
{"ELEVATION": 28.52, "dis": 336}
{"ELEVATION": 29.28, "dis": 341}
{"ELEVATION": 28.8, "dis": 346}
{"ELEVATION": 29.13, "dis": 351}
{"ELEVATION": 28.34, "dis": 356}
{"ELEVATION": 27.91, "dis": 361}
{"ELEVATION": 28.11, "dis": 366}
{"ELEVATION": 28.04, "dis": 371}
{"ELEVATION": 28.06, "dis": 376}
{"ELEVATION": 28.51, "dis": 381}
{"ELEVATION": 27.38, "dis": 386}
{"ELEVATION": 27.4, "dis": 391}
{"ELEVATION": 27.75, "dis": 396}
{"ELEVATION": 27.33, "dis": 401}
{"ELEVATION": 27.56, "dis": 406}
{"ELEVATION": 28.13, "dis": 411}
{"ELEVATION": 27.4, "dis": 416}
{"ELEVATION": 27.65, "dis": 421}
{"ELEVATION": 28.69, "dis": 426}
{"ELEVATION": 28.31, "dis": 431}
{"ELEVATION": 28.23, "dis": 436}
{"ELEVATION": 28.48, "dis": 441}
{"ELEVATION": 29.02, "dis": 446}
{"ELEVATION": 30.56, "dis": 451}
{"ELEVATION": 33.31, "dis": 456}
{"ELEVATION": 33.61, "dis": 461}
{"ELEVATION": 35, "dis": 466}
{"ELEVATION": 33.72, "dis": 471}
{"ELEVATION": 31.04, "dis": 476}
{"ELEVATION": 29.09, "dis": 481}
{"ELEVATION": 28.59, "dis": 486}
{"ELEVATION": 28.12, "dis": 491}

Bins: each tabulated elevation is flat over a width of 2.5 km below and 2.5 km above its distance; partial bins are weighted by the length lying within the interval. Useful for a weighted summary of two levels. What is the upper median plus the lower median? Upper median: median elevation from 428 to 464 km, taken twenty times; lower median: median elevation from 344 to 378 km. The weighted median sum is 609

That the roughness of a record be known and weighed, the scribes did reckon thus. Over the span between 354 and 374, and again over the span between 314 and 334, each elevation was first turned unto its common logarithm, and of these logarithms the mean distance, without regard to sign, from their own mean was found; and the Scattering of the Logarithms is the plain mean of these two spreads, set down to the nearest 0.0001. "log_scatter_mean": 0.0050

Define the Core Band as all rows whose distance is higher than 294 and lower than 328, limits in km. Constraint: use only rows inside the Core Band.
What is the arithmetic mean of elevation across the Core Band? 29.4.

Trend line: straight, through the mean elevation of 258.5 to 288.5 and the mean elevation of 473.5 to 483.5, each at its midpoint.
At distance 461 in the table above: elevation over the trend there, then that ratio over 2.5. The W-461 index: 0.449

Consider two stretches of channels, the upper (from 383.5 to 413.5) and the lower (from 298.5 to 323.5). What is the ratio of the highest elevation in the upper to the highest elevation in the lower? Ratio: 0.94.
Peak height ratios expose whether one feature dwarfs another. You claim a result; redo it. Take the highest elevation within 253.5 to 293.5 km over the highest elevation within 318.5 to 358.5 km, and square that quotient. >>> 1.0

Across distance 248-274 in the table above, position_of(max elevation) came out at 261 km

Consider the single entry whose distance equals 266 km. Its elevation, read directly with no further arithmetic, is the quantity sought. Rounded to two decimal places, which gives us 28.29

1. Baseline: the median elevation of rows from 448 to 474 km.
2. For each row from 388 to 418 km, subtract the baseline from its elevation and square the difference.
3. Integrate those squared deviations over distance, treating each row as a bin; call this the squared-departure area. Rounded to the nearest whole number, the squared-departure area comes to 1088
